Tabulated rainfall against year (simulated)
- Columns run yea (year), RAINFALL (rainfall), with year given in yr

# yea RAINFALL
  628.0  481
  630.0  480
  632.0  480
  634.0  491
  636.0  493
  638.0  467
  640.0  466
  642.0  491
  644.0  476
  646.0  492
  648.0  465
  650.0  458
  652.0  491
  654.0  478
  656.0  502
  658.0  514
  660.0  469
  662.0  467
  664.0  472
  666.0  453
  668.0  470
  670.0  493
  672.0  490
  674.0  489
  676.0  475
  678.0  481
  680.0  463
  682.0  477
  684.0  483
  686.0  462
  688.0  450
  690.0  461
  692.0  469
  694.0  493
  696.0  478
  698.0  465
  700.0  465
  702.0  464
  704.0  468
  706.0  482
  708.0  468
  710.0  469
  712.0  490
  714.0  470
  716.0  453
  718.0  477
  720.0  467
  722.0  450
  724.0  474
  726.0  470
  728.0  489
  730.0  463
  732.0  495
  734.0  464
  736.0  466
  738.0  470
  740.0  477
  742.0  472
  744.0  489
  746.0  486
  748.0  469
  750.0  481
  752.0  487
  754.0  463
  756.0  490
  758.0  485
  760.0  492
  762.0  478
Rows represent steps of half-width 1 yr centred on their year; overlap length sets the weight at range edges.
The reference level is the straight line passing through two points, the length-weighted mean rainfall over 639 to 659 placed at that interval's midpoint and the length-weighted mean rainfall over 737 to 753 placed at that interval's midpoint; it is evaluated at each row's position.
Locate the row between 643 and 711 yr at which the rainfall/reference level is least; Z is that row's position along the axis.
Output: 688.0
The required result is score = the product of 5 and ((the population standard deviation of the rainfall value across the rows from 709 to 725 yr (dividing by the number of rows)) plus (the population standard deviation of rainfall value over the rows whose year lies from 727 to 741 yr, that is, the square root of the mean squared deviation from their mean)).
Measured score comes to 119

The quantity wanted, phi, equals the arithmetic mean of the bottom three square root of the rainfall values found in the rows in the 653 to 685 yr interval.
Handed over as 21.5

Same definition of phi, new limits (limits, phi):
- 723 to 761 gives 21.5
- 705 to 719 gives 21.5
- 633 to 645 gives 21.7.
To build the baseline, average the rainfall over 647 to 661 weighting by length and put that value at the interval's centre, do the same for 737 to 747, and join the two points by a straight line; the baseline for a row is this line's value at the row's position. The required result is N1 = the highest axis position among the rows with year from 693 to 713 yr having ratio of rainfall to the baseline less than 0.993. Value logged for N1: 710.0 yr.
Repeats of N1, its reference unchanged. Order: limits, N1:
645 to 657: 654.0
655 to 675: 668.0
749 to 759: 754.0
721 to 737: 736.0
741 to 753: 748.0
